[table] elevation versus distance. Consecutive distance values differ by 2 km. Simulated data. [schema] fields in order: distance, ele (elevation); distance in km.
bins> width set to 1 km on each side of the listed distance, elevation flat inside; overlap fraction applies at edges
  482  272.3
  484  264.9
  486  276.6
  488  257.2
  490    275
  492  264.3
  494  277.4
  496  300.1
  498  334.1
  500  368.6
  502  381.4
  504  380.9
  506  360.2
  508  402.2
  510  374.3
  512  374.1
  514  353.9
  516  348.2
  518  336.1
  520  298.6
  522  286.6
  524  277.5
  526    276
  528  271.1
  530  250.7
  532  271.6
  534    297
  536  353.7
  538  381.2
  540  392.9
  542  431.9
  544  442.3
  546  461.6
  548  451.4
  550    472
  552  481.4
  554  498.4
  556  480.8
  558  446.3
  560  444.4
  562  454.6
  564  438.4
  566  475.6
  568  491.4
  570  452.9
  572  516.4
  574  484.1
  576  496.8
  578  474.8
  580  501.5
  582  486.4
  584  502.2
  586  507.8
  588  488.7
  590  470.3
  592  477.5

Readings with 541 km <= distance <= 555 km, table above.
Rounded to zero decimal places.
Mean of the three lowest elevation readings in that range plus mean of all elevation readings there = 905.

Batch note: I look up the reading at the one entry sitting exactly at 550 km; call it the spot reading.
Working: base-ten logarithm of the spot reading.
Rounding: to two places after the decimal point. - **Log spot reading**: 2.67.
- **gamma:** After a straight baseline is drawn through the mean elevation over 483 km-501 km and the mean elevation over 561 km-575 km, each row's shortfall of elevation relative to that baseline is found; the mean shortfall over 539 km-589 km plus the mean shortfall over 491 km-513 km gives -39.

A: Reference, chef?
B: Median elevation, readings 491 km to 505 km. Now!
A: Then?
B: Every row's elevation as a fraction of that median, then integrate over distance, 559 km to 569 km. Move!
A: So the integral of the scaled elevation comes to 14 km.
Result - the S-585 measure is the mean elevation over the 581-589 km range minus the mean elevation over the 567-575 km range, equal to 10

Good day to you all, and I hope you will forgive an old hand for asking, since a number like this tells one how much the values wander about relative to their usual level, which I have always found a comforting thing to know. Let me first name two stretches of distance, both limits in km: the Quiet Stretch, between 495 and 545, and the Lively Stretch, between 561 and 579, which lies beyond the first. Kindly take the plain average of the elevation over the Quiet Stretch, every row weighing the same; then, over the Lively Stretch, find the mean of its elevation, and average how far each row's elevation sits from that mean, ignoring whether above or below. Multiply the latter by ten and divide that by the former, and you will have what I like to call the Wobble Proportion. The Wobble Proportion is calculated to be 0.55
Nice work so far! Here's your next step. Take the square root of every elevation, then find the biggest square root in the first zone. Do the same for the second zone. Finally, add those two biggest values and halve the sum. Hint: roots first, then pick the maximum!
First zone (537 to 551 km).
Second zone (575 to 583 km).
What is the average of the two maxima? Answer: 22.1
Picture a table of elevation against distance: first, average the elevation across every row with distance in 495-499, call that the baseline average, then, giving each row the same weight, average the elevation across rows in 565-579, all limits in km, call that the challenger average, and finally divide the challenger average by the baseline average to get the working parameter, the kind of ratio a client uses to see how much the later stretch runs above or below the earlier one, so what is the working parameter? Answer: 1.53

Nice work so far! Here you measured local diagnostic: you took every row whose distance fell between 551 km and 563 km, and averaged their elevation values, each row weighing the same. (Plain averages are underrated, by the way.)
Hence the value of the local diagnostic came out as 468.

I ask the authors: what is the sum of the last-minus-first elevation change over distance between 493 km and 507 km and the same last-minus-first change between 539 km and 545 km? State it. 132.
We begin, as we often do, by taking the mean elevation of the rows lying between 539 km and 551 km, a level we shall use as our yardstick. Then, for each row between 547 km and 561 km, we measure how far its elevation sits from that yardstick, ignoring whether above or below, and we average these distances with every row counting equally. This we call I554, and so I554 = 26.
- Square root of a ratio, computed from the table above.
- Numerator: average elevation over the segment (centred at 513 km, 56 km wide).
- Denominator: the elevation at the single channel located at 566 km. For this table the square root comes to 0.823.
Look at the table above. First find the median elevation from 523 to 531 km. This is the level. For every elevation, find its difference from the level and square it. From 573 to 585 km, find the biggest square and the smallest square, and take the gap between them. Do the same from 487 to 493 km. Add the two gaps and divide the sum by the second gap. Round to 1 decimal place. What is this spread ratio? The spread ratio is 45.4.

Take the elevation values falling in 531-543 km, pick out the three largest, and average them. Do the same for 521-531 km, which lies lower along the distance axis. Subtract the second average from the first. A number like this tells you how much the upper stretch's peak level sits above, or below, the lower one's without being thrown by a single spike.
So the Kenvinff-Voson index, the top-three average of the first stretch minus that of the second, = 122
